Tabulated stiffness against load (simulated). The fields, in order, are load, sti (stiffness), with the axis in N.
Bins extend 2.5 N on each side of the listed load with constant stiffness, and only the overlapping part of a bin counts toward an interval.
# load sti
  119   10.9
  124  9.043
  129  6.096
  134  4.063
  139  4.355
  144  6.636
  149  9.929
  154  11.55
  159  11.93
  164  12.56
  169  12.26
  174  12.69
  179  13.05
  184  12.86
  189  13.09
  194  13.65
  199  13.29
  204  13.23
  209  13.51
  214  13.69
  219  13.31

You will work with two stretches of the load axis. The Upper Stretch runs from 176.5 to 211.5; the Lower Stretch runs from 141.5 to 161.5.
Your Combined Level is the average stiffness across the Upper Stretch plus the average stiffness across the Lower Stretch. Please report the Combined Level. 23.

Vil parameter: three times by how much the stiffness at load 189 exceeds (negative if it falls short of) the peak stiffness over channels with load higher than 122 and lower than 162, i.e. 3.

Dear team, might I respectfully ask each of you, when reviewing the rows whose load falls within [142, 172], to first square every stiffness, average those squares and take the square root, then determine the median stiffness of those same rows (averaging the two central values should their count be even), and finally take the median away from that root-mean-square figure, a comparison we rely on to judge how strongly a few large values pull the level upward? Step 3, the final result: -0.74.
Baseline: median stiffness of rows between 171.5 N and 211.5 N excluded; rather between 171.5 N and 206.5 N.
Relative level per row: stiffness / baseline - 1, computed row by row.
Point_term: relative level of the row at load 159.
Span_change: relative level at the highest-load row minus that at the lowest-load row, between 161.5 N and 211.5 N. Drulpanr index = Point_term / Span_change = -1.2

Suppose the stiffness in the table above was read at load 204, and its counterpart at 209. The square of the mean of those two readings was 179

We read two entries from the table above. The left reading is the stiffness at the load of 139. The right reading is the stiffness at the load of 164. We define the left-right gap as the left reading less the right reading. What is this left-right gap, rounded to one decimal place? -8.2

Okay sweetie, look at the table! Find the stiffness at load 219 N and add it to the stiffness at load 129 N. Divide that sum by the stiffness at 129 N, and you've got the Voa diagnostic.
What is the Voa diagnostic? 3.18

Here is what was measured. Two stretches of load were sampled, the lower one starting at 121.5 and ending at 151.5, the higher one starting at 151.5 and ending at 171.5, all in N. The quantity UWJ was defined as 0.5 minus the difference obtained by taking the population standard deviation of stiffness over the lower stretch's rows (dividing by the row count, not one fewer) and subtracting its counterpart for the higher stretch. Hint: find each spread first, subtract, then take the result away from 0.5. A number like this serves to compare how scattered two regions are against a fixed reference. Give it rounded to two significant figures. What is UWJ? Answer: -1.3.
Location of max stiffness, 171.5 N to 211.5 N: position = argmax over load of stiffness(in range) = 194 N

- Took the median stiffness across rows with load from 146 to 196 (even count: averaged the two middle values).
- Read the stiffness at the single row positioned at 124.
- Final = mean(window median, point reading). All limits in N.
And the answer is 10.8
